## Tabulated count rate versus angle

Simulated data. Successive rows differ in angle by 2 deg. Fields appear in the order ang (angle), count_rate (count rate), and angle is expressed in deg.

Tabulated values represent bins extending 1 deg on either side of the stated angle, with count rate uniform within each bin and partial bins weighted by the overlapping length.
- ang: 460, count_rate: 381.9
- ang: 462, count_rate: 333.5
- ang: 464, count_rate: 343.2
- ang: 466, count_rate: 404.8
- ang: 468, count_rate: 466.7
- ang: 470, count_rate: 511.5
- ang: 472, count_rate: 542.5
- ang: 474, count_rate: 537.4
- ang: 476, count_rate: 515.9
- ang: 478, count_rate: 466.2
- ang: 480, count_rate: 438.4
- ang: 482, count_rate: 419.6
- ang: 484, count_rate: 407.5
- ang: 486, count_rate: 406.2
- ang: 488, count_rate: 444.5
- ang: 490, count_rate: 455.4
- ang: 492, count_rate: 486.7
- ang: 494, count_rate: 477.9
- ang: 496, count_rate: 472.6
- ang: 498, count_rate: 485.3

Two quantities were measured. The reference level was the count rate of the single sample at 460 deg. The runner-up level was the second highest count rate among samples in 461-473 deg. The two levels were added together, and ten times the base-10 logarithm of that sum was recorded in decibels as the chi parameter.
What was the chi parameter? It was 29.5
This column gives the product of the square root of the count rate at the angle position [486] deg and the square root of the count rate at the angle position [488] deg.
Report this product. 425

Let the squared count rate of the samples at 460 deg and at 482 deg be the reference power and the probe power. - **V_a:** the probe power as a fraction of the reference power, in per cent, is 121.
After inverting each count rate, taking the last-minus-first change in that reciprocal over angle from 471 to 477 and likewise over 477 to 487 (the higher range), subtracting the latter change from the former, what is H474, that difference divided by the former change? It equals -2.3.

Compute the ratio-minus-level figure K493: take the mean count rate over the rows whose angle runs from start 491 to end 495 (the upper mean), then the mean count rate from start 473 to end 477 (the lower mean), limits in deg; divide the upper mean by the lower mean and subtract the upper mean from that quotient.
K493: -481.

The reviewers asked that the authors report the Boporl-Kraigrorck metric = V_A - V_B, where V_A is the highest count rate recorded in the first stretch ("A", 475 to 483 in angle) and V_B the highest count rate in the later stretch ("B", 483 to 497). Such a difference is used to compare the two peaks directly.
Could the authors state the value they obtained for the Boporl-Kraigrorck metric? 29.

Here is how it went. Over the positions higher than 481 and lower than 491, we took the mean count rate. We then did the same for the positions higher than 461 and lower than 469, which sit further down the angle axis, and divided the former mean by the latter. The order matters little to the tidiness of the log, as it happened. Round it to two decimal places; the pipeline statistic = 1.10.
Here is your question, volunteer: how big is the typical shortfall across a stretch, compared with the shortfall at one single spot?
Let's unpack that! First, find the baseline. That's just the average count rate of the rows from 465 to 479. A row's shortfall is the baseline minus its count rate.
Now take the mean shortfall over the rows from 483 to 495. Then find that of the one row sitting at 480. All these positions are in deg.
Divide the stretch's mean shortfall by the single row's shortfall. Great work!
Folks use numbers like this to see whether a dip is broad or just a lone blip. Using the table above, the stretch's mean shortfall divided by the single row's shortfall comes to 0.85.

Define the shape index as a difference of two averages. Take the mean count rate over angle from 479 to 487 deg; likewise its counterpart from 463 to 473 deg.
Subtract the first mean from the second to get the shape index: 36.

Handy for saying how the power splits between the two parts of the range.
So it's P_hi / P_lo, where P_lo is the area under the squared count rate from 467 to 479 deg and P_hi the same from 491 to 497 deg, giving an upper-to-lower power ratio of 0.45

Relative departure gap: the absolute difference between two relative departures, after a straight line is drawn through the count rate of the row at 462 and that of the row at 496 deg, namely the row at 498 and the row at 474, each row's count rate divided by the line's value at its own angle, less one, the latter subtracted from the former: 0.40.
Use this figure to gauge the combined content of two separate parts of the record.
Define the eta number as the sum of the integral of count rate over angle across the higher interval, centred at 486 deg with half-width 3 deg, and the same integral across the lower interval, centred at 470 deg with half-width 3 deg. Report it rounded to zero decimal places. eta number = 5558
